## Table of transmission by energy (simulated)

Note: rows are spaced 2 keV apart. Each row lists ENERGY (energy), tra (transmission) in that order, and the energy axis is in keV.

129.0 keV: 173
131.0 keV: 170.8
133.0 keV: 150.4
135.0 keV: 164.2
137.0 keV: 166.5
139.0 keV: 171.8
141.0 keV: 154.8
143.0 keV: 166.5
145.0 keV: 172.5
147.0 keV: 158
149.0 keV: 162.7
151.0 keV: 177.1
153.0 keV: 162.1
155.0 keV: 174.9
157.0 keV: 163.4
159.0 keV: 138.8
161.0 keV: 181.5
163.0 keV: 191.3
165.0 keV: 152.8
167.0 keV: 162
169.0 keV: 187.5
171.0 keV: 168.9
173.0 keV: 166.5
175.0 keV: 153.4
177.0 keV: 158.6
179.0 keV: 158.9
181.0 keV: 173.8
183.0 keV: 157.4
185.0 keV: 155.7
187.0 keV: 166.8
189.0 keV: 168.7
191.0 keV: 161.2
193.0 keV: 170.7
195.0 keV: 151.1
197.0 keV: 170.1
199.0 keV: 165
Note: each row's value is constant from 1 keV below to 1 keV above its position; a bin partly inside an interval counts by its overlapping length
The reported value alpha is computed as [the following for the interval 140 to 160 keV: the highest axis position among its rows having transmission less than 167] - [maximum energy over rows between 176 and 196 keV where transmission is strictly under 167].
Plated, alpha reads -36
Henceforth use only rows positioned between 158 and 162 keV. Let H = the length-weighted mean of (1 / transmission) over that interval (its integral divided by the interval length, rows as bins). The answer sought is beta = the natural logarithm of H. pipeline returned -5.058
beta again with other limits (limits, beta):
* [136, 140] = -5.131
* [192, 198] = -5.096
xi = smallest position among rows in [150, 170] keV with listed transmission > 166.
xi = 151.0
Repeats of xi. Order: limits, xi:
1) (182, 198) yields 187.0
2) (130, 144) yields 131.0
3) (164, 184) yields 169.0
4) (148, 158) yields 151.0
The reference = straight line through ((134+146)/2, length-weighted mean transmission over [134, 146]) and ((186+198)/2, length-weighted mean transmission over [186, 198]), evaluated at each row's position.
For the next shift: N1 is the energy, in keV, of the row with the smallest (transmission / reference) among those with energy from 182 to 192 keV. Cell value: 185.0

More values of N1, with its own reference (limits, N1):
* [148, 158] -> 153.0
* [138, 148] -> 141.0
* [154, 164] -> 159.0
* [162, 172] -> 165.0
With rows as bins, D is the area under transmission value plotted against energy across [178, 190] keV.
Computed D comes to 1963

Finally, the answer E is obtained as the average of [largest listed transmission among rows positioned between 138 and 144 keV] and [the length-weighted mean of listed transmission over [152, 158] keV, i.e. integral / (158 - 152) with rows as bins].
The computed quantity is 169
